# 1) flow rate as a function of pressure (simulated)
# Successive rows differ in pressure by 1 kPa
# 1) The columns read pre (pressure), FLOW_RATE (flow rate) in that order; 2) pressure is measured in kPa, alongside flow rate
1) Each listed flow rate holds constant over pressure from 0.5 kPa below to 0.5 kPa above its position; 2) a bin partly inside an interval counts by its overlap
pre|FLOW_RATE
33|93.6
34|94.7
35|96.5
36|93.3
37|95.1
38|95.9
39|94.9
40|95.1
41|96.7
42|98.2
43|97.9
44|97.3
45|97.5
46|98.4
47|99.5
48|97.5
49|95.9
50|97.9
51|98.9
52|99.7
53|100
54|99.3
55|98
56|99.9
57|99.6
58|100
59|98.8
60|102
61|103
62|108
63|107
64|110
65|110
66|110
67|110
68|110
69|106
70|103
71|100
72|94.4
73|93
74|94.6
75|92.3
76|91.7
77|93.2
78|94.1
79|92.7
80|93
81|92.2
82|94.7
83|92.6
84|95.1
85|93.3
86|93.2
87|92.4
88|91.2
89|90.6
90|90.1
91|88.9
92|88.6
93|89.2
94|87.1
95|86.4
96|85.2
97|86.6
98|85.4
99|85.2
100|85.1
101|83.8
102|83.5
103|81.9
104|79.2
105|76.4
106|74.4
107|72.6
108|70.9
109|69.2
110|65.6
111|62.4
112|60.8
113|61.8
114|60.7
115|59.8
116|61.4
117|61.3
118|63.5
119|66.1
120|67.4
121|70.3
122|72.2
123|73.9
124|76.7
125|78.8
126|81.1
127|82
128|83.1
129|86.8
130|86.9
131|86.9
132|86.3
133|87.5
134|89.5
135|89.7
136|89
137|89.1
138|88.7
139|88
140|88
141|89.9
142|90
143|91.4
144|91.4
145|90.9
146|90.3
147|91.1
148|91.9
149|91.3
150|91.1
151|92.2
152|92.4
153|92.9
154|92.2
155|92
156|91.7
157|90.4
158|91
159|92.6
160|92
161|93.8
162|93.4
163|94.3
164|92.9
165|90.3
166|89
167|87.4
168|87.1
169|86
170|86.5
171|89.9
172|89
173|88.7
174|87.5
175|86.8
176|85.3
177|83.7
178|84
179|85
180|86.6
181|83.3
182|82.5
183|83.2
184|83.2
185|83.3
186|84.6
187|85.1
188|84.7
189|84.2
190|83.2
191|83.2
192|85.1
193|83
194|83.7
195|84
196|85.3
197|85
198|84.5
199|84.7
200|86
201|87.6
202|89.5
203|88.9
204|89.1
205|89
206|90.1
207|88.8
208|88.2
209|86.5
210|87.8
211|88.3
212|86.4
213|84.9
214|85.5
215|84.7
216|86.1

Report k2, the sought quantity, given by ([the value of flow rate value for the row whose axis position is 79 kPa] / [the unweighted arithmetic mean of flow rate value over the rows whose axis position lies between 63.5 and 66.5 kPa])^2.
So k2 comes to 0.7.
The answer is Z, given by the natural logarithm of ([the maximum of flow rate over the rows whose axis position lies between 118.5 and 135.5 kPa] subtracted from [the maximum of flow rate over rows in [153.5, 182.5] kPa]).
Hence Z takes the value 1.53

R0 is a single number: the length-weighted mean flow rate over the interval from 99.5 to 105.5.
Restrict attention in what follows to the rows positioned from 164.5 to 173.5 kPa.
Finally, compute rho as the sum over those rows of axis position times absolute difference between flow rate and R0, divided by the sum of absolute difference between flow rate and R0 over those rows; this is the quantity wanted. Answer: 169.0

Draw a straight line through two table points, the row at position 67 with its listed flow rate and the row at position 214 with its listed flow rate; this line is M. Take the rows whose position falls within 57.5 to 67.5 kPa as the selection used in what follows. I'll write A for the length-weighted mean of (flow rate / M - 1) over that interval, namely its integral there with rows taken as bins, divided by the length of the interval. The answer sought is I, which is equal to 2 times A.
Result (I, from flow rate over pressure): -0.09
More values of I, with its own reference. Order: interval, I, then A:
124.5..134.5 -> -0.29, -0.15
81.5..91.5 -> -0.27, -0.14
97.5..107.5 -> -0.45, -0.22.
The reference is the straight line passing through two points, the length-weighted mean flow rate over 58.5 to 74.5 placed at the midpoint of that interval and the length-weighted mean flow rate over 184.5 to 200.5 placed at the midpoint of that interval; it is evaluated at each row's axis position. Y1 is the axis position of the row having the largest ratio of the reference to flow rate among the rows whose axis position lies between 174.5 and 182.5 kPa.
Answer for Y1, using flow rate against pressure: 182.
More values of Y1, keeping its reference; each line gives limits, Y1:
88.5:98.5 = 96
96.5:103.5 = 103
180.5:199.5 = 182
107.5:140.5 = 115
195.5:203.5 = 198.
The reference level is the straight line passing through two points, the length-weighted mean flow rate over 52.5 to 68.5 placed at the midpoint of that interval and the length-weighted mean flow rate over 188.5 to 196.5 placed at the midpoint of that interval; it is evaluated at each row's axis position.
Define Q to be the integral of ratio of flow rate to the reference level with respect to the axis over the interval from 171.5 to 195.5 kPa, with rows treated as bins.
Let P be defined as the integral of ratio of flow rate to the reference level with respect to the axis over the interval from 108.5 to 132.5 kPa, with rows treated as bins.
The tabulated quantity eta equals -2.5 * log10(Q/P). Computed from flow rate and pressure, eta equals -0.29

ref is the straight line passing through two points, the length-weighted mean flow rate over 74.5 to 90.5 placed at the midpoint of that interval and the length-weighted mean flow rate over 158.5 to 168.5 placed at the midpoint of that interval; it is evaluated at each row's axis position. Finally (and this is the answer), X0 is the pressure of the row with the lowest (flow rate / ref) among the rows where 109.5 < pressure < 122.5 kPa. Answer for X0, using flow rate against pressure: 115 kPa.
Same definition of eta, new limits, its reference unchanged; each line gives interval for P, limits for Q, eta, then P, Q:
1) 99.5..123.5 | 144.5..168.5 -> -0.37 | 17.5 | 24.5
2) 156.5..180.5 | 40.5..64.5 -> 0.07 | 24.3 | 22.8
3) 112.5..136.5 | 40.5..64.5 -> -0.18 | 19.4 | 22.8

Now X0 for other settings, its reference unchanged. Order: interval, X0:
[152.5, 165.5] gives 157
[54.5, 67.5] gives 55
